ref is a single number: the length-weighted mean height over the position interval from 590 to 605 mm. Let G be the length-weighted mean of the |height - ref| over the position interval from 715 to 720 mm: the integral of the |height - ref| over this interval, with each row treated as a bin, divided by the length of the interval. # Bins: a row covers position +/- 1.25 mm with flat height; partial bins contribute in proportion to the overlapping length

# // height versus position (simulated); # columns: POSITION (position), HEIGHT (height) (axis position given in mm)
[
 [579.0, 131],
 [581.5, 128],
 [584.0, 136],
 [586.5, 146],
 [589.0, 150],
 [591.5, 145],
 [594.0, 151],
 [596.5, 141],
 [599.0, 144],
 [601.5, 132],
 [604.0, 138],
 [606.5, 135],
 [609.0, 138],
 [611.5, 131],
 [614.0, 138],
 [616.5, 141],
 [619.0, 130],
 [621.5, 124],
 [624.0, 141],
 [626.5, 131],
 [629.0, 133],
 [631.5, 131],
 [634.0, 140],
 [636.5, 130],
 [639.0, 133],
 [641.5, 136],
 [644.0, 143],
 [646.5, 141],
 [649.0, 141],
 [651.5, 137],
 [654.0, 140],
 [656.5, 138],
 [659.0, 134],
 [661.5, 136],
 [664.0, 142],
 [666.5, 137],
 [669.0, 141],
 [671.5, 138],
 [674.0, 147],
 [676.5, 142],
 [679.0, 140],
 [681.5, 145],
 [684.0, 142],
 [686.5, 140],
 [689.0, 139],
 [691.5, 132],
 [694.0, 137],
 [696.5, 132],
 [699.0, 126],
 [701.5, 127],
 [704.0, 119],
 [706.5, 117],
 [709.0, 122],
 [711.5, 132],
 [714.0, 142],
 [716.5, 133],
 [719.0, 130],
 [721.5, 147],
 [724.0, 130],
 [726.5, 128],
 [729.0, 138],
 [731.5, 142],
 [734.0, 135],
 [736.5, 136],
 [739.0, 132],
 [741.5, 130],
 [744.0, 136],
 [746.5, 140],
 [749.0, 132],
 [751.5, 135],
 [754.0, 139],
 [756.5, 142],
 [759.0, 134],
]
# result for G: 10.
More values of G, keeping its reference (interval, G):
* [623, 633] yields 8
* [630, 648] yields 6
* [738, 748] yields 8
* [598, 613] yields 6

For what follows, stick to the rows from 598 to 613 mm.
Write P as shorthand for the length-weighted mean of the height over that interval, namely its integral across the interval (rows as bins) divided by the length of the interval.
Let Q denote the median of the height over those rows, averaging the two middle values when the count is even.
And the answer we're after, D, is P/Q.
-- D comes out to 1.00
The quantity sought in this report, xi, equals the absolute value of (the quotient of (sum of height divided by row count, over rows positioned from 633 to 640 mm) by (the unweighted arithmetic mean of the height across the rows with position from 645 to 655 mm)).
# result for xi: 0.96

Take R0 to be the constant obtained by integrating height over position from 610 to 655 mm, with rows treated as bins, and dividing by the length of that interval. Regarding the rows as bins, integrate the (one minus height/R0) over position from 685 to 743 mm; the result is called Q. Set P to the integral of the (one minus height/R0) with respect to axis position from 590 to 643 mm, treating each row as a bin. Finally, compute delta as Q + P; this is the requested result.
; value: 1.0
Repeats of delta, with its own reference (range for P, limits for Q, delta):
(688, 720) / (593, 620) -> 0.9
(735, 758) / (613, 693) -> -1.2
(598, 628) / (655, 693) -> -1.0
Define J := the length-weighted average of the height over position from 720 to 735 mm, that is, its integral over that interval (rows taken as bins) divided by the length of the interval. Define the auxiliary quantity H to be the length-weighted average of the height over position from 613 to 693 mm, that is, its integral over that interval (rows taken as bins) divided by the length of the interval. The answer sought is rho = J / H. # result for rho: 0.99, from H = 138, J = 137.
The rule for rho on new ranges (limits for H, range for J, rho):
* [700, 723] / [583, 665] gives 1.06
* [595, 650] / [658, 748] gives 0.99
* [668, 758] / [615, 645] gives 0.99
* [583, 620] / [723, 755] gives 0.96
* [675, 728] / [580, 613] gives 1.05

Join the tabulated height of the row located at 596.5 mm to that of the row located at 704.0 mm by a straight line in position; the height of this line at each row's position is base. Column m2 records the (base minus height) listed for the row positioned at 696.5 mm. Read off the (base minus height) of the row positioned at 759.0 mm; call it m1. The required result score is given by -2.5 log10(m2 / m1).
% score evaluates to 0.9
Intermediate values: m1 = -26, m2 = -11.5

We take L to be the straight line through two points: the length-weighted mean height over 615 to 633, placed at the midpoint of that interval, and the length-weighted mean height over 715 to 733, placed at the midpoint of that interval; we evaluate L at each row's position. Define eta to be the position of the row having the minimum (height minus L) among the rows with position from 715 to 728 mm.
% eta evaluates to 726.5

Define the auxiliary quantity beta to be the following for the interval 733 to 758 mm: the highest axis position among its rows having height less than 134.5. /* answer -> 749.0 mm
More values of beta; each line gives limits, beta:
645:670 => 659.0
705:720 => 719.0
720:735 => 726.5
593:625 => 621.5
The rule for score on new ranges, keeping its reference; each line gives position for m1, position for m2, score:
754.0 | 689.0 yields 0.6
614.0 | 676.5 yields -3.7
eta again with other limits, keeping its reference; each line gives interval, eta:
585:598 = 596.5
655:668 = 659.0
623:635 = 631.5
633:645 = 636.5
